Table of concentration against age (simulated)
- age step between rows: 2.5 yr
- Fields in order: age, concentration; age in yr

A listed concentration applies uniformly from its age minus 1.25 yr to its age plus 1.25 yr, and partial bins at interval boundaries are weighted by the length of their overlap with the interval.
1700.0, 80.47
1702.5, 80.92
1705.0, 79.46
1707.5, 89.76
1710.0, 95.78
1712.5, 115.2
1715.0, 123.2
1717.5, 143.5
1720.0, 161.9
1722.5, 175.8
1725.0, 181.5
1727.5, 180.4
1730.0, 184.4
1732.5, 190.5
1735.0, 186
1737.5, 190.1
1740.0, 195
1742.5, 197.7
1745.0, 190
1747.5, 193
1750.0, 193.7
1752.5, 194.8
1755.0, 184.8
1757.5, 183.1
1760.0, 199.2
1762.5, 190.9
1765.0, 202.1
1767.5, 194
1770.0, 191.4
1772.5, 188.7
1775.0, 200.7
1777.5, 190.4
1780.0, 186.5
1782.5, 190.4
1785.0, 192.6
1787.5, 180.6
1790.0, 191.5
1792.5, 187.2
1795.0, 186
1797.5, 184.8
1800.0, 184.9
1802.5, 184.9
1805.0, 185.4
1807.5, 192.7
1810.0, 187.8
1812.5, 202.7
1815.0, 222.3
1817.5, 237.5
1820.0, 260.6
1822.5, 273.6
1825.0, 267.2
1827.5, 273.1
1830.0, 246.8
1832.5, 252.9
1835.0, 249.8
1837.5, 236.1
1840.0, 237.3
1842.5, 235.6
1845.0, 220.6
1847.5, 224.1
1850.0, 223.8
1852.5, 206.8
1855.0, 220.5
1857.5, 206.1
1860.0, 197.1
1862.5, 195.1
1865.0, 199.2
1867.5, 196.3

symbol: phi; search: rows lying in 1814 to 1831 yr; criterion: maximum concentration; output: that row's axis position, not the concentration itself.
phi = 1822.5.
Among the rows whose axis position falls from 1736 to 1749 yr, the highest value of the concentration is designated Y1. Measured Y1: 197.7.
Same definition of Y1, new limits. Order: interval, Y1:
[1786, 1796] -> 191.5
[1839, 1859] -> 237.3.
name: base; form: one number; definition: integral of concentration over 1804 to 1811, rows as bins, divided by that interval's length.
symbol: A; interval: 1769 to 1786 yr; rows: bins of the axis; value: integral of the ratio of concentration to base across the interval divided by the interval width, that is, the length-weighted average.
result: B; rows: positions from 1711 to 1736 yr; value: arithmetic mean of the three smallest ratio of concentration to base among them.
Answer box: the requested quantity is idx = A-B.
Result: 0.34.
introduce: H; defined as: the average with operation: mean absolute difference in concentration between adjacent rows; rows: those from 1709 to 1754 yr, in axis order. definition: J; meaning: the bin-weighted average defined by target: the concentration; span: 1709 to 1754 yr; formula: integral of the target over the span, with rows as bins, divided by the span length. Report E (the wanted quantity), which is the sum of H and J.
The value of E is 180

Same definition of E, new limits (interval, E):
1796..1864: 232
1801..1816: 205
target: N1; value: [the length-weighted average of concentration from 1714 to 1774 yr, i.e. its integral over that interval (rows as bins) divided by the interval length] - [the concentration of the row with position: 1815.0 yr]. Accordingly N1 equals -38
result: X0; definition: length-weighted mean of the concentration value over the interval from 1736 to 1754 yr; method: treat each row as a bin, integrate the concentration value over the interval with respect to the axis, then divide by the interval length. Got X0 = 193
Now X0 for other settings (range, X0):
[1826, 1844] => 247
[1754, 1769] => 192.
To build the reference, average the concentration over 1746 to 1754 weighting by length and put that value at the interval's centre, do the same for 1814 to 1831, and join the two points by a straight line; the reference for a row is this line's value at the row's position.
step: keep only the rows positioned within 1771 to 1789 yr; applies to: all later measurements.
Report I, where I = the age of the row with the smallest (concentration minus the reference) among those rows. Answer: 1787.5 yr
